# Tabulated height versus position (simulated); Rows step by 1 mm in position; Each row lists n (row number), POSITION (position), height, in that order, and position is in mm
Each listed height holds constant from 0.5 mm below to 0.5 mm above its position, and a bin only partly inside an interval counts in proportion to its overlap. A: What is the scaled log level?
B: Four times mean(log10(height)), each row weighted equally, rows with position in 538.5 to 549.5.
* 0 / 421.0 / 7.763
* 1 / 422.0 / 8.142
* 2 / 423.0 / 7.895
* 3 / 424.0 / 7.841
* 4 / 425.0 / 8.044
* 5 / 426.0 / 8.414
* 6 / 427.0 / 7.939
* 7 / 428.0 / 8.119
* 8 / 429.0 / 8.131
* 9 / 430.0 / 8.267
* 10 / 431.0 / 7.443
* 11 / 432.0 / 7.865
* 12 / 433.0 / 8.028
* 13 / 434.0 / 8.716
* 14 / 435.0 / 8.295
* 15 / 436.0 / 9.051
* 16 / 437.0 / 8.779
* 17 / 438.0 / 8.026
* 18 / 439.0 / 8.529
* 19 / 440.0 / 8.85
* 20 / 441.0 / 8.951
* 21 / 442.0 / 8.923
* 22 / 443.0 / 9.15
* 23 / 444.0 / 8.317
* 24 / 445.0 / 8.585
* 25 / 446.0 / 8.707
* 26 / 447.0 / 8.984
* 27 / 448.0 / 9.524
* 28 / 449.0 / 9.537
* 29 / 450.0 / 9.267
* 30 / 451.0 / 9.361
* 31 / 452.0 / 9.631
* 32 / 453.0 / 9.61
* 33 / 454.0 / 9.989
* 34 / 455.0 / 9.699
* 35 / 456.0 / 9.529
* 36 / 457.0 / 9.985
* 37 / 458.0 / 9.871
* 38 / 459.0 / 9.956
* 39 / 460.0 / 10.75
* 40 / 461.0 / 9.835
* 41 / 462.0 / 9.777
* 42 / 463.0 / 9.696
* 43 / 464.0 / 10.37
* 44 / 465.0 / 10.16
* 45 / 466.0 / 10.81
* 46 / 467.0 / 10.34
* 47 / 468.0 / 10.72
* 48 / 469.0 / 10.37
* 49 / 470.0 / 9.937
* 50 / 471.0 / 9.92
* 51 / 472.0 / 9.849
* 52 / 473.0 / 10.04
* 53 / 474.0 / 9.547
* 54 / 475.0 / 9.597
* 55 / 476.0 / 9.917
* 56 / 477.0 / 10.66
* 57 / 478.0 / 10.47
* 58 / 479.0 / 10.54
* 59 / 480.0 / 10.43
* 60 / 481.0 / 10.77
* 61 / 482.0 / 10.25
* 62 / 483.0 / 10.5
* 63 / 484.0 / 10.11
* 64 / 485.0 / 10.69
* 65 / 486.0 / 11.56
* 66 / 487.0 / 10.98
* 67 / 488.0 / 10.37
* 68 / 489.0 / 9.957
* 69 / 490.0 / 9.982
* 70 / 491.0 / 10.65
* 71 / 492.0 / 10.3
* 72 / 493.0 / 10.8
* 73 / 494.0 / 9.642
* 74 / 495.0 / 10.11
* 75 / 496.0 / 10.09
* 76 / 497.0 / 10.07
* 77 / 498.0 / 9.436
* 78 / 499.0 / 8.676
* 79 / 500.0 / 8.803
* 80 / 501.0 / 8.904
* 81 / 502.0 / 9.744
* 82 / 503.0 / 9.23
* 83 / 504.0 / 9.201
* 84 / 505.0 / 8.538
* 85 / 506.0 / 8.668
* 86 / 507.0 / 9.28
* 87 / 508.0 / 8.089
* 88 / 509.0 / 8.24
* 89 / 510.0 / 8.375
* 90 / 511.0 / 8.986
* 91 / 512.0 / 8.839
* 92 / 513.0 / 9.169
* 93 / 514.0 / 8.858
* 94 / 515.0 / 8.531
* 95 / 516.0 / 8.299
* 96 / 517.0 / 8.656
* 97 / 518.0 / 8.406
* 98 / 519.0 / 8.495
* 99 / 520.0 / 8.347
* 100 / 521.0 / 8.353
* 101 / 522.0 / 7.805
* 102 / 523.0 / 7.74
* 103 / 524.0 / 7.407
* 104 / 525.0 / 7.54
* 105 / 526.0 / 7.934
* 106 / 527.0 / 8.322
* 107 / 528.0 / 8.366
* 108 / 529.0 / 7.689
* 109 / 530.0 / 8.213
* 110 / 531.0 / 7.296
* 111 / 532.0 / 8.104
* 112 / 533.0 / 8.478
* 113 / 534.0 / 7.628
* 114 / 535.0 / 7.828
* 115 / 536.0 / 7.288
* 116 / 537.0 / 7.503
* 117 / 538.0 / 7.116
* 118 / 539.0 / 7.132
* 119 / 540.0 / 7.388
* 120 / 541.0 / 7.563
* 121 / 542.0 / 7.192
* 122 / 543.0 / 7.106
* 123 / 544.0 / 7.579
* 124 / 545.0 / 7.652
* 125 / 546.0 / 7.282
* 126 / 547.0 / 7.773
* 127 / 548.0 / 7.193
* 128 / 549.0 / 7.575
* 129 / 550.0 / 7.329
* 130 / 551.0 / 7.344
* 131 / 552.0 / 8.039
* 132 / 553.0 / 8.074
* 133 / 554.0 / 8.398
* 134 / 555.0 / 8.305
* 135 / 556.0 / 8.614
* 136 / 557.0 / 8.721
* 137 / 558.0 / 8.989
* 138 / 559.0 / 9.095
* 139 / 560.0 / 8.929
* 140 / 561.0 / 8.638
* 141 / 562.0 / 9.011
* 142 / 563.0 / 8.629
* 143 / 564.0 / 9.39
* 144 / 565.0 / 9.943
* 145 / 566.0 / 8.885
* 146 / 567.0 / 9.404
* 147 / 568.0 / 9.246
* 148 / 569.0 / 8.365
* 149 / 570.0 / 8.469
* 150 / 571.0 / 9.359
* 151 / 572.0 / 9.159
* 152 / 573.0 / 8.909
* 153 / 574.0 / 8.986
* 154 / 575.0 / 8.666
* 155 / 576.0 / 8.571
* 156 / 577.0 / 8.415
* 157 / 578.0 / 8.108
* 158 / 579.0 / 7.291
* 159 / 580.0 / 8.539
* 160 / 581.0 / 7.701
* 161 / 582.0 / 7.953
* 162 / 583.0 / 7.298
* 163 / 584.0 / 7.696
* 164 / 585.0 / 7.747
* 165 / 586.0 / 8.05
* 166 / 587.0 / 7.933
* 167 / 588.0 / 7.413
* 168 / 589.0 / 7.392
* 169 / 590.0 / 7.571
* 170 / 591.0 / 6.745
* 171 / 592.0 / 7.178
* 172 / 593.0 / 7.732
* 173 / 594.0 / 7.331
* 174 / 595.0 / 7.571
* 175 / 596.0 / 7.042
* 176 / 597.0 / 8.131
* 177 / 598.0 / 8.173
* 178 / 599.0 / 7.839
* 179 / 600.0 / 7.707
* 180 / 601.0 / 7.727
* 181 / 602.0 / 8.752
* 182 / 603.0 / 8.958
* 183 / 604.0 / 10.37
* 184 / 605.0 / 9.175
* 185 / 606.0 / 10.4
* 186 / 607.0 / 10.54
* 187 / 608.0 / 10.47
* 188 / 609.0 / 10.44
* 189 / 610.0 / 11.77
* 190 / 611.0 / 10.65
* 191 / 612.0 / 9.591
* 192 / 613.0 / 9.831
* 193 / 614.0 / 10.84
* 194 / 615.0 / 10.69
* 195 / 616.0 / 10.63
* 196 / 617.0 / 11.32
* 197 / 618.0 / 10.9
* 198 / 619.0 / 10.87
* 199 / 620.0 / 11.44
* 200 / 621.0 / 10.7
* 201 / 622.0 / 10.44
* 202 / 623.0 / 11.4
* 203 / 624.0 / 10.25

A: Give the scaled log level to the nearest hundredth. 3.48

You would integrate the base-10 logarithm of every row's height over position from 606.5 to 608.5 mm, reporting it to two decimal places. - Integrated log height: 2.04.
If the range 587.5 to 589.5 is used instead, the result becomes 1.74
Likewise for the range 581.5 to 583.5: 1.76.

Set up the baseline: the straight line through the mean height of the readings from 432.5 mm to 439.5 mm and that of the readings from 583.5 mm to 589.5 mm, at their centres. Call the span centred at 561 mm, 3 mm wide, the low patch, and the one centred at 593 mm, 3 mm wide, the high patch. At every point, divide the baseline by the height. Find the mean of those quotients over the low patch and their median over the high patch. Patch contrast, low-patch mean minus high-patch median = -0.16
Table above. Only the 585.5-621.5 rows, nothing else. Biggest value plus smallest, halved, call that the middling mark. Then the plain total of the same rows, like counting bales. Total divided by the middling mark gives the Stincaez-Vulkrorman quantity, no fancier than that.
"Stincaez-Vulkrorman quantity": 36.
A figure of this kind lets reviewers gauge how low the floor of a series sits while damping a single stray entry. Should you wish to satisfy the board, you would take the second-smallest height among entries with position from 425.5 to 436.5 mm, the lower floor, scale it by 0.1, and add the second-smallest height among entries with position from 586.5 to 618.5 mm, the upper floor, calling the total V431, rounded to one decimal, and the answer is 7.8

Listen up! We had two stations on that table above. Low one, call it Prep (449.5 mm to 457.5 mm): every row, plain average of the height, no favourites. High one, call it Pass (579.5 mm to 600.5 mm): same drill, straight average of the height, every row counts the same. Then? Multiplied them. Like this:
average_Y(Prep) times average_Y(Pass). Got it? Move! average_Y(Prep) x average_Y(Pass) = 74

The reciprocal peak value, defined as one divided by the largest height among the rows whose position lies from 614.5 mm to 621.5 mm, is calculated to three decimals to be 0.087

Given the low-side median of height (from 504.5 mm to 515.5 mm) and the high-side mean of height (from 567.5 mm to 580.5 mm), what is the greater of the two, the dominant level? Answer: 8.7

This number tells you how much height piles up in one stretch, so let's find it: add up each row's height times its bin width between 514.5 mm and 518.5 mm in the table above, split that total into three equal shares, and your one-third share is 11.3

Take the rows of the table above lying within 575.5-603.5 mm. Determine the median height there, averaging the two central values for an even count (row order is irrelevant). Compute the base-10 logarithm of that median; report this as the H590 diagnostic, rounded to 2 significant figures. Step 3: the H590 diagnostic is 0.89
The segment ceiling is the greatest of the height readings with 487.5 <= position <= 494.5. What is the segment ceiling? 10.8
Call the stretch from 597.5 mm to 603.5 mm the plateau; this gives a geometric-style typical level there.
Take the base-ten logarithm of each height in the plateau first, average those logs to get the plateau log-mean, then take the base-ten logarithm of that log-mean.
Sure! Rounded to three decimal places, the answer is -0.040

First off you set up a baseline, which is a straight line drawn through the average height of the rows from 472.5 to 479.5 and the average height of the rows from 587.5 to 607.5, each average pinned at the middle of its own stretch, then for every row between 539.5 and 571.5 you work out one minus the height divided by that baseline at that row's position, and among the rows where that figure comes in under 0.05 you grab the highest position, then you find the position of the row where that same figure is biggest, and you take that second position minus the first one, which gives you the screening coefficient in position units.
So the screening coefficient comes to -28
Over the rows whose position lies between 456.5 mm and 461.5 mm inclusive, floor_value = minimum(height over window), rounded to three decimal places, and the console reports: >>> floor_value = 9.835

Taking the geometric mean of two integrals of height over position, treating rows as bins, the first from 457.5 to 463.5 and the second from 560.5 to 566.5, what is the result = 57.1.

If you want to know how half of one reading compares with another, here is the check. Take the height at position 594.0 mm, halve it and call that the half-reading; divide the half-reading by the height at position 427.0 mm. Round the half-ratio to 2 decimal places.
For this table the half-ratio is 0.46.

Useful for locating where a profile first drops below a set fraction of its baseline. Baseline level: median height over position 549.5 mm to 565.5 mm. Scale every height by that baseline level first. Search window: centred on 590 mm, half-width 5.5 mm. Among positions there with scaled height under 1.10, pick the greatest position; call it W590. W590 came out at 595.0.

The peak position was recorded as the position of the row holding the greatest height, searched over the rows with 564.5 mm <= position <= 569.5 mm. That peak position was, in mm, 565.0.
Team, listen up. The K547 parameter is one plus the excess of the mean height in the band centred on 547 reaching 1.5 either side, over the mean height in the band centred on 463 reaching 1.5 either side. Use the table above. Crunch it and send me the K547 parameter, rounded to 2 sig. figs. -1.5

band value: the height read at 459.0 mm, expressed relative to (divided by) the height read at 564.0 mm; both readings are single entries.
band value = 1.06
